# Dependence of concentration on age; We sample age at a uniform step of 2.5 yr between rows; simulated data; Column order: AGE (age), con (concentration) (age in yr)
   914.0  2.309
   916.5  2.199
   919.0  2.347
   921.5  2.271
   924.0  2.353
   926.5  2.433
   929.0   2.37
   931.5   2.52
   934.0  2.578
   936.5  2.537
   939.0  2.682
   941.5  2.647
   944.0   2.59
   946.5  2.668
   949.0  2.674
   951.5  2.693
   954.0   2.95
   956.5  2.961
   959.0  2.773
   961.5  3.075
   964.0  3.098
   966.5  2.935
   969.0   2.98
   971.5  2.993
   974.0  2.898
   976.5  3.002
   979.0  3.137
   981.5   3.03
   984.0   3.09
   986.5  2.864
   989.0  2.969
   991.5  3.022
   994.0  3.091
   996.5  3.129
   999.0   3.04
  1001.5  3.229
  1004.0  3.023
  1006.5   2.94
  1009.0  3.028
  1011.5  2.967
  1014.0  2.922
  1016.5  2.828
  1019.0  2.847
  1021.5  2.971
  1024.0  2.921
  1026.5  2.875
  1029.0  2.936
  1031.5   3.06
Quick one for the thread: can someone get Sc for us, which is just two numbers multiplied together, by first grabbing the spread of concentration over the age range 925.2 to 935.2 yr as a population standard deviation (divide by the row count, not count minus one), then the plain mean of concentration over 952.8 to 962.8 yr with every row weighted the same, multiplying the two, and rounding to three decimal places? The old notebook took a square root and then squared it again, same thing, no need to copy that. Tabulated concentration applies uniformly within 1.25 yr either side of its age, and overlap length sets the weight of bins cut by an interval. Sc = 0.234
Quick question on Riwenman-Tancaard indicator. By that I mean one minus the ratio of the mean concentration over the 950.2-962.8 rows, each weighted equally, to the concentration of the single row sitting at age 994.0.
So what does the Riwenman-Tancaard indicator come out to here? 0.065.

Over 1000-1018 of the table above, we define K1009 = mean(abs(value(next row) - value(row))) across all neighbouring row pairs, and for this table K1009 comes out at 0.096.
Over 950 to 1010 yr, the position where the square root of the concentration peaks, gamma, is 1001.5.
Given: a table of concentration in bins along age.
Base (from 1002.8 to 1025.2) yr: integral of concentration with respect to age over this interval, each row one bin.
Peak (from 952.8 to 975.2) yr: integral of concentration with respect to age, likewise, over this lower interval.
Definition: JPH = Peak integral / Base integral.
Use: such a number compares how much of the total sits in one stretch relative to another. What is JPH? 1.01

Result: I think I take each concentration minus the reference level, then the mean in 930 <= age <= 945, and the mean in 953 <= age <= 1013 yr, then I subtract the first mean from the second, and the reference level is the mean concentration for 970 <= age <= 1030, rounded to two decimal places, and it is 0.42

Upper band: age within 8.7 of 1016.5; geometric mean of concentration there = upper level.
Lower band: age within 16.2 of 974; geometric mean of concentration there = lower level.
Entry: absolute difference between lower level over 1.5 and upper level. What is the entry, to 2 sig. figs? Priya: 0.93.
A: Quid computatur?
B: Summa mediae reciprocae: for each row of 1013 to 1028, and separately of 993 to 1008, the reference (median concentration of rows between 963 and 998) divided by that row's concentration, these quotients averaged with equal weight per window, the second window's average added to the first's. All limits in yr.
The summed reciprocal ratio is 2.02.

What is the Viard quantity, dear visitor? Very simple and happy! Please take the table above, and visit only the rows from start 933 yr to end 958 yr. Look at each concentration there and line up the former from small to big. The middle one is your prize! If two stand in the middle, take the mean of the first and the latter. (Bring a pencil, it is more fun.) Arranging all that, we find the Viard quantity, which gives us 2.67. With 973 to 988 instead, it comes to 3.02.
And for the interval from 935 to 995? 2.96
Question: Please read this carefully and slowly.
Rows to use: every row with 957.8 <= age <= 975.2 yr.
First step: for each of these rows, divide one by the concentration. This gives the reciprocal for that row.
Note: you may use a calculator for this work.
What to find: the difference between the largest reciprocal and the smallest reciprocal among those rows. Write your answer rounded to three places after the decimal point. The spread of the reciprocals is 0.038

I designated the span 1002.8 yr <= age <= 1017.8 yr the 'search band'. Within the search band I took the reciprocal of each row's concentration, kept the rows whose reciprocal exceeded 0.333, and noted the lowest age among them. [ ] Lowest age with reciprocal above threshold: 1006.5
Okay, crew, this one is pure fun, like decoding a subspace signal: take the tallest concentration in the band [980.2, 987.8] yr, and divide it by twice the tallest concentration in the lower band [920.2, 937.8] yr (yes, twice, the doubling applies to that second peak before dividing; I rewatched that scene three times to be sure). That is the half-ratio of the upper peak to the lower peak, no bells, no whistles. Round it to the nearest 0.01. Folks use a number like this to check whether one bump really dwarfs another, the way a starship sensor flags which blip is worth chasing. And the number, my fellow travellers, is 0.60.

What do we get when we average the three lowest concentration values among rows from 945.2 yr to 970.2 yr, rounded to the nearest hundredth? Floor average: 2.68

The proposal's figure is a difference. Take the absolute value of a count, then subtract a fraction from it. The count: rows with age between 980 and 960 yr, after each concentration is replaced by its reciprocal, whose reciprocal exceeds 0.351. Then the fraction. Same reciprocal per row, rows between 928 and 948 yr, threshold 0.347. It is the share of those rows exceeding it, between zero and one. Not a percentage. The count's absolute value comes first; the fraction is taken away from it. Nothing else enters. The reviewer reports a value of -1.00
